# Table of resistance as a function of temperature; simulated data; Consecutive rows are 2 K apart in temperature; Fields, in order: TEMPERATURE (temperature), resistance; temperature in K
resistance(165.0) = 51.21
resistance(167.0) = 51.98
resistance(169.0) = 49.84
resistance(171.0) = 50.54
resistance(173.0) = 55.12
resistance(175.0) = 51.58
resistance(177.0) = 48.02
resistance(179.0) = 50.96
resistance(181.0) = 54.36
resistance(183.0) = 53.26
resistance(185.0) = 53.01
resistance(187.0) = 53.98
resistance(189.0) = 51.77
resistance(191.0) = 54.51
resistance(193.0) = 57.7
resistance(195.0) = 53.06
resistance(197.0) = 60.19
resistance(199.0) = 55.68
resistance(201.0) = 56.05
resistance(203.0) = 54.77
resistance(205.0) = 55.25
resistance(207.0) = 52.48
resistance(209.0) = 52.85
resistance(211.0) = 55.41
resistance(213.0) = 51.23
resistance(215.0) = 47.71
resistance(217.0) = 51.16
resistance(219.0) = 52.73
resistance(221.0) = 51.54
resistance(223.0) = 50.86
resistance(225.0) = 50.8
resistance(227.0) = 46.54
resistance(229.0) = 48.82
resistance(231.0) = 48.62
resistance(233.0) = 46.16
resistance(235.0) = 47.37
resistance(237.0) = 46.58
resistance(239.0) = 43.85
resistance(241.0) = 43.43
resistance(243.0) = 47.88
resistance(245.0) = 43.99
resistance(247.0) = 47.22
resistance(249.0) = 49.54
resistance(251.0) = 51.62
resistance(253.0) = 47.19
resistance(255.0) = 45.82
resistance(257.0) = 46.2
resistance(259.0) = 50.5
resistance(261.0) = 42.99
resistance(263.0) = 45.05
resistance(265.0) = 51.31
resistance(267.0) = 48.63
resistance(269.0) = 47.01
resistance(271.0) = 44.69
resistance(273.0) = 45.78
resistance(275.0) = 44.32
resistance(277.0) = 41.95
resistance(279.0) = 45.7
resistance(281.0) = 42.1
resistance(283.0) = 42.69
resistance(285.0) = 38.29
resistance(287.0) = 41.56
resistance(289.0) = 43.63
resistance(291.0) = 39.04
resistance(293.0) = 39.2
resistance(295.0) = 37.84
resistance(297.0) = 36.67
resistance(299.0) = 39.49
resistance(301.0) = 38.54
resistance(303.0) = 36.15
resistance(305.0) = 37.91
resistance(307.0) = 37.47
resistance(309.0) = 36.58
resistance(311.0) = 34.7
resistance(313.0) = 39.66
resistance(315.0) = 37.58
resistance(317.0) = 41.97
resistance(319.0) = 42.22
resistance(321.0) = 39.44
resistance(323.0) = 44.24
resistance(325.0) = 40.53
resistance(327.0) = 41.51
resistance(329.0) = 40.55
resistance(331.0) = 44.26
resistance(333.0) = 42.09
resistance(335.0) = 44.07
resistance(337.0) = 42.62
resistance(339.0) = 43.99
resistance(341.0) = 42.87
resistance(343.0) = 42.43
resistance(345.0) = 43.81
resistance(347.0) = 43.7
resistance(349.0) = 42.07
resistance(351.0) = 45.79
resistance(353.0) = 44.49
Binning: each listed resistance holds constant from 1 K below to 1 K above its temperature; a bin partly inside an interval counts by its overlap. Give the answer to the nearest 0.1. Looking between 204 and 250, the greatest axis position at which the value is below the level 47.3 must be 247.0 K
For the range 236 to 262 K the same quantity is 261.0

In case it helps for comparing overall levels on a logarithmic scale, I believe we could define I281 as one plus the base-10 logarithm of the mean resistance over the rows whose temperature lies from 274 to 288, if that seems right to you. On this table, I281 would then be 2.63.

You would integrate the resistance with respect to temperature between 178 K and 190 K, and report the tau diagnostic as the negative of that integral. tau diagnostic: -635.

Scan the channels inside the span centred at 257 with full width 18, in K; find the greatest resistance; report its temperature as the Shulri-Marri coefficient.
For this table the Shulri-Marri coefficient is 251.0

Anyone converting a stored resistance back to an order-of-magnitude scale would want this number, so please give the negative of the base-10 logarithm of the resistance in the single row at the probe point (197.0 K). -1.78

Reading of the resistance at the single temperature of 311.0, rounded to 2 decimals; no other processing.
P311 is 34.70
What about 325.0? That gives 40.53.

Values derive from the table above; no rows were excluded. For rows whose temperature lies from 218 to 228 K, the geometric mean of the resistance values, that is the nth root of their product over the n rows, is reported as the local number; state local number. 50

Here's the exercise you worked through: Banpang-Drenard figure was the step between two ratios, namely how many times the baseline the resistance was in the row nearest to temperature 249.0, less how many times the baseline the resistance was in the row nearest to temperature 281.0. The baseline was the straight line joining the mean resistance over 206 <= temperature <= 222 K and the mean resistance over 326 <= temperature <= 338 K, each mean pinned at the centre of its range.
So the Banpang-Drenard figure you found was 0.10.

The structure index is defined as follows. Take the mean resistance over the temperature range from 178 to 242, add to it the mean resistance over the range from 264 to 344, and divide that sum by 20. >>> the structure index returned 4.66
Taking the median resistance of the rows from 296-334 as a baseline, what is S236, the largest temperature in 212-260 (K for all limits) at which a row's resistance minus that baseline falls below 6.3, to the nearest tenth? 245.0 K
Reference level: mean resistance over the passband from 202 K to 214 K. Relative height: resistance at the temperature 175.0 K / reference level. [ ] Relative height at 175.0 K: 0.96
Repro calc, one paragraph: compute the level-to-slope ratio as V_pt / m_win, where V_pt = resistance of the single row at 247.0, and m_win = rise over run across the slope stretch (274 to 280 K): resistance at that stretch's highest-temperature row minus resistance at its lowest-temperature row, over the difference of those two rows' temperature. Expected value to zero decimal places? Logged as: 137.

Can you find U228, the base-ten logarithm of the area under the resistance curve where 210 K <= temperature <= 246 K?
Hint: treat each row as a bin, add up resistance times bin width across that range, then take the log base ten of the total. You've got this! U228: 3.24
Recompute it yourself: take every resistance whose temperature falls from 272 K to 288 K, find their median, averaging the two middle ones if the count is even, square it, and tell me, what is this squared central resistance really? 1797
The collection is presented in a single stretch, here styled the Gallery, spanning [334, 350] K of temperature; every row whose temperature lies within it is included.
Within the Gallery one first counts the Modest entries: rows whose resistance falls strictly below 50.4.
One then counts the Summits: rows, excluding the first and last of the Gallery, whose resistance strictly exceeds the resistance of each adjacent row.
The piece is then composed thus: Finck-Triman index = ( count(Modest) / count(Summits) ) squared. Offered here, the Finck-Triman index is 16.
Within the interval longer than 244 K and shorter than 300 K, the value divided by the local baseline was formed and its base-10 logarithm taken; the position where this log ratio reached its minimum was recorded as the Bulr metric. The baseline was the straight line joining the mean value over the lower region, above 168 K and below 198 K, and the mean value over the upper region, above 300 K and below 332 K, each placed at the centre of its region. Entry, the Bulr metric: 297.0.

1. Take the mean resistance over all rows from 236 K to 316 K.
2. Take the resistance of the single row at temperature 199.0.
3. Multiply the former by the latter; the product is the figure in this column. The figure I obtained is 2395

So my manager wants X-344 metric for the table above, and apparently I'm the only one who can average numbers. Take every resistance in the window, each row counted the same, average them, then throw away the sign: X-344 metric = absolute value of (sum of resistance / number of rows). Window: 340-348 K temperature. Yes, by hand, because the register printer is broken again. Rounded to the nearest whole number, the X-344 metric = 43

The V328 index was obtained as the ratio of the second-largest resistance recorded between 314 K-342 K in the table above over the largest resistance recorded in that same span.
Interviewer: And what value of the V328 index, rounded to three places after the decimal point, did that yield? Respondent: 1.000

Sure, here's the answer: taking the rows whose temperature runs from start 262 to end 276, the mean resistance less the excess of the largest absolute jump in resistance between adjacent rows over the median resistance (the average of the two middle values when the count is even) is 86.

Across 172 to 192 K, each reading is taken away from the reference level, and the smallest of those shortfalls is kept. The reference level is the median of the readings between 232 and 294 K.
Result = -9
